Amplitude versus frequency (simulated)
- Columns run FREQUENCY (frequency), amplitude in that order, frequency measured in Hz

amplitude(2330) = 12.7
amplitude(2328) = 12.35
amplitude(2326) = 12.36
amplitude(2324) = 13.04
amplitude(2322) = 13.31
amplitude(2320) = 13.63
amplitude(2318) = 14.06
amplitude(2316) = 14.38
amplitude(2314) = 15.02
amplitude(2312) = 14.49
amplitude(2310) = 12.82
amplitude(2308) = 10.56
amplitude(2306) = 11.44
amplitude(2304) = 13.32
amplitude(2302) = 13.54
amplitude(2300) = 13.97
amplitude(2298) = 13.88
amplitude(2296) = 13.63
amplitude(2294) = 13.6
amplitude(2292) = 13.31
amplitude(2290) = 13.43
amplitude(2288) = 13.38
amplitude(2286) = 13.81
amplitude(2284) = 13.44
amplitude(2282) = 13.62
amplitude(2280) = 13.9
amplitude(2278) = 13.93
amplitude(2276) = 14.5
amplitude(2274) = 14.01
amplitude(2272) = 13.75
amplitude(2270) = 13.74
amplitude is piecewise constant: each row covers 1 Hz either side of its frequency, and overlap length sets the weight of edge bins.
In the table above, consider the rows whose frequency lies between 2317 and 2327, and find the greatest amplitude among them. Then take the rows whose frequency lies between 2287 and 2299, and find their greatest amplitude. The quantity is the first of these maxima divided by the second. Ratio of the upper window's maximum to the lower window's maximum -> 1.01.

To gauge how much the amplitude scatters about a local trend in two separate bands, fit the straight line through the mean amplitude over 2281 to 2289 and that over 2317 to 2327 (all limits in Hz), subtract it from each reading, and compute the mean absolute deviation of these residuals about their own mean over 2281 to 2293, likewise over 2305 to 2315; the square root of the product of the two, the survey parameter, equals 0.44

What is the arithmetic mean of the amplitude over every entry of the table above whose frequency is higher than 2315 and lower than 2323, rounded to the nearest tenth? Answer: 13.8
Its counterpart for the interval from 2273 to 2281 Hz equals 14.1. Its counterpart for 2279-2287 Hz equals 13.7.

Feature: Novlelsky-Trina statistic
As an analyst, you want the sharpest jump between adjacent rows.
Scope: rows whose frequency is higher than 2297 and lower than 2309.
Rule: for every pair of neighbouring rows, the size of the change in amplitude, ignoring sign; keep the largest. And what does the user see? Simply 1.9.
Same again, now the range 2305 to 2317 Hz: 2.3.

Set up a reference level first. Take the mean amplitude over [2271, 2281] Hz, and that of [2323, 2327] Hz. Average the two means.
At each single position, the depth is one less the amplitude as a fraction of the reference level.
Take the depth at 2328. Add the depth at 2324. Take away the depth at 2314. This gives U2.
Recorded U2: 0.22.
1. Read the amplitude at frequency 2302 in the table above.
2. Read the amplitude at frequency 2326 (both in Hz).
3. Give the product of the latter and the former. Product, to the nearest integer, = 167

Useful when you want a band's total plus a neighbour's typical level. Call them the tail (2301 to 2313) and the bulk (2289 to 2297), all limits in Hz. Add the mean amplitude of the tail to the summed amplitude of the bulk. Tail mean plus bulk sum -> 67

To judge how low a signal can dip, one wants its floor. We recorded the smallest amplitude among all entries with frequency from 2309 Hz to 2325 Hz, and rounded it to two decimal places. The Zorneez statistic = 12.82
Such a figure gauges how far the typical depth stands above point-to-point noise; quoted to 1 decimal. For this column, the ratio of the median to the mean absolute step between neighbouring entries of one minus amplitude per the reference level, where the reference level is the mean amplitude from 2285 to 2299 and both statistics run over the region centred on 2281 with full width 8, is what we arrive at -1.1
